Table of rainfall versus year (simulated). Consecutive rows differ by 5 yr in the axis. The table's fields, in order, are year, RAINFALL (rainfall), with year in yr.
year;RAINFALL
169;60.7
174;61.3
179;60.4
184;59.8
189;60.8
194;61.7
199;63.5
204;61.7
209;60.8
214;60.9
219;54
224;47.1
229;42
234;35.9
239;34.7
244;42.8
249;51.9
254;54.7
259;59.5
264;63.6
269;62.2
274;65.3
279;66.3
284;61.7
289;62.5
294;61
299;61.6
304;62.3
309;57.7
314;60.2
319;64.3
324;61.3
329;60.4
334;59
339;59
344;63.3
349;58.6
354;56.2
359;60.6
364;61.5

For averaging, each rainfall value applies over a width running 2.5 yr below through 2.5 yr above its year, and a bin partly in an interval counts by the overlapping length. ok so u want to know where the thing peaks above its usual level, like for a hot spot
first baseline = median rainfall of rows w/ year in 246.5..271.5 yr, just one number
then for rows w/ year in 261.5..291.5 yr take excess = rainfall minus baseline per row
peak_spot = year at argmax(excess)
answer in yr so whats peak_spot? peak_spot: 279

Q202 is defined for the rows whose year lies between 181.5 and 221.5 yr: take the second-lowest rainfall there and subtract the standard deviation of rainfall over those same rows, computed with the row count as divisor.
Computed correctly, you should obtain 57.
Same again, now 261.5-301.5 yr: 60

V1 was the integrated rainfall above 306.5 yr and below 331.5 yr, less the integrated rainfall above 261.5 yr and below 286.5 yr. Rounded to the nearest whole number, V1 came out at -76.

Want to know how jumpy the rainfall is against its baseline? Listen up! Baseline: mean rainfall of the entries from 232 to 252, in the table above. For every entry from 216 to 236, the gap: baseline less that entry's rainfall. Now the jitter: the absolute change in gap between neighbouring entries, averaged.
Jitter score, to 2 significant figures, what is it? 6.0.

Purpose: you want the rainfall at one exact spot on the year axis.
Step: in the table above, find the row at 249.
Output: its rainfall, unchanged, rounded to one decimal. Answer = 51.9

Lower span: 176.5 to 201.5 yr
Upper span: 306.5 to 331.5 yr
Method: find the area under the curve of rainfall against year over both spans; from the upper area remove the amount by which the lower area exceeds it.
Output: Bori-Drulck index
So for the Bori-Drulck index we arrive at 1508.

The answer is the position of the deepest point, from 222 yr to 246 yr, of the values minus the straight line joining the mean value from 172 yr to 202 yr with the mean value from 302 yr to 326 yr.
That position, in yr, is 239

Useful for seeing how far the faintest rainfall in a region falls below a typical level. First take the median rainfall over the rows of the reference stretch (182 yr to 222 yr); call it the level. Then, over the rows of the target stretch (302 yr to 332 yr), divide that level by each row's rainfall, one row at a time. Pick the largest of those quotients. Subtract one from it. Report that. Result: 0.055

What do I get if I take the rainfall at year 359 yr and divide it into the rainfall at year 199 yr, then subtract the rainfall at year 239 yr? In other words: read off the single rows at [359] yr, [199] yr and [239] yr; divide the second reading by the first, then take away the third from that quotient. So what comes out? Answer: -33.7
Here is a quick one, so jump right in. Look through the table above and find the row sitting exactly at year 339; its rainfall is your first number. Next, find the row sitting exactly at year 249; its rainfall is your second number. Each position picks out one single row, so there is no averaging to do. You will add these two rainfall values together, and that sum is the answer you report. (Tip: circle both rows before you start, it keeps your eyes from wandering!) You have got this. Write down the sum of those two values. 111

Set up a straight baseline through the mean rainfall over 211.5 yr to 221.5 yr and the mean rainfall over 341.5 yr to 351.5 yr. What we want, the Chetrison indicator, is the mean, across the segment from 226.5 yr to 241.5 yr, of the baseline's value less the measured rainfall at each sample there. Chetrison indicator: 20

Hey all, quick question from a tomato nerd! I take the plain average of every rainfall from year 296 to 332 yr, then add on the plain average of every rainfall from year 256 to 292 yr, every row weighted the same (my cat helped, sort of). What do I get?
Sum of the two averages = 124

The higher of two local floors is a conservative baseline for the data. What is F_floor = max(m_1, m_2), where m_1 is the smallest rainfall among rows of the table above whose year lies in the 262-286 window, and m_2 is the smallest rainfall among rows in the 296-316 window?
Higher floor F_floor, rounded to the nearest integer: 62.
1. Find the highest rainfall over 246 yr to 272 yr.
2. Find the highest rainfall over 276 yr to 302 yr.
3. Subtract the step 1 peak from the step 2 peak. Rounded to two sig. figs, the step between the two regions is 2.7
